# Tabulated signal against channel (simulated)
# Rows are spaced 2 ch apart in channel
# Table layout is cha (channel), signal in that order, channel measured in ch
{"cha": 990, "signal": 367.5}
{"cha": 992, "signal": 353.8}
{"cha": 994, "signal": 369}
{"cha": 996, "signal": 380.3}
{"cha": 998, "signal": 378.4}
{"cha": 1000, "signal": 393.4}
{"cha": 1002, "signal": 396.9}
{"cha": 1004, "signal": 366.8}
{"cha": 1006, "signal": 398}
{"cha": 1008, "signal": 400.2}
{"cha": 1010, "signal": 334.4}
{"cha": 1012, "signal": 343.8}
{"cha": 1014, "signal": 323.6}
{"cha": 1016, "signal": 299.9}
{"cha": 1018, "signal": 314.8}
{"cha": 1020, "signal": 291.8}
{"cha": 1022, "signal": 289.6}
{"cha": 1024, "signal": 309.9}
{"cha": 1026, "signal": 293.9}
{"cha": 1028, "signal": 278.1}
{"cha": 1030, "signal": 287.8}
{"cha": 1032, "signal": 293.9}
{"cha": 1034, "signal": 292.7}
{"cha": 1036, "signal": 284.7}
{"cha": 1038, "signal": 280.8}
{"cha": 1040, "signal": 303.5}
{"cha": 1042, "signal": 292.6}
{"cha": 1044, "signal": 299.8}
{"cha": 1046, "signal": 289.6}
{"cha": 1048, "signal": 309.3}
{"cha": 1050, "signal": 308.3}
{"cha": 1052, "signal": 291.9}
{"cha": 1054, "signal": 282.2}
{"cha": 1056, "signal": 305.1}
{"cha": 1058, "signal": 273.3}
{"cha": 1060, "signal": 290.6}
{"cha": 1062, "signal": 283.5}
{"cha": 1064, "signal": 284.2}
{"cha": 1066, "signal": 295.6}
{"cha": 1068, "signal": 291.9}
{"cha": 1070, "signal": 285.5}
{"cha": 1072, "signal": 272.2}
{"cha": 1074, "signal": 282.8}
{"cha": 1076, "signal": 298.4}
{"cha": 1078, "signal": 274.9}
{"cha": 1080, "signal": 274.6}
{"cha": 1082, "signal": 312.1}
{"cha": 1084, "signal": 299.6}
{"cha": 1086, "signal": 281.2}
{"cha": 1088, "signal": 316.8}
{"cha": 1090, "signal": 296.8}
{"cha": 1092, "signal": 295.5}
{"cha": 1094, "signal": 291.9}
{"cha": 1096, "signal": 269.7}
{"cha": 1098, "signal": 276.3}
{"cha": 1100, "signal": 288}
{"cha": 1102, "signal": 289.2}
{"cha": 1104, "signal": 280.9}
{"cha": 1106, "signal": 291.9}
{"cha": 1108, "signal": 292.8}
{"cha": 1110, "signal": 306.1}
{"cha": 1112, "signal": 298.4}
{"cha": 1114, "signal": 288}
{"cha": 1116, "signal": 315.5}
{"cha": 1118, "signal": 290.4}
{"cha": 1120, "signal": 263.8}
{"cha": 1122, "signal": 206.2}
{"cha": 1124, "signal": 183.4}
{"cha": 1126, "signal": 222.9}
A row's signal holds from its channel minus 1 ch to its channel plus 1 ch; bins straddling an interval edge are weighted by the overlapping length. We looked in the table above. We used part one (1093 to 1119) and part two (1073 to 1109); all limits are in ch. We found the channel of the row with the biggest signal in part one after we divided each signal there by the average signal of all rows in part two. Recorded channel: 1116 ch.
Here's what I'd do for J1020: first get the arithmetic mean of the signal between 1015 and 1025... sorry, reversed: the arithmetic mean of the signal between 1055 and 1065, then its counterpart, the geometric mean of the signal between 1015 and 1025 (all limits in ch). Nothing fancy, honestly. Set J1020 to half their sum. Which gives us 294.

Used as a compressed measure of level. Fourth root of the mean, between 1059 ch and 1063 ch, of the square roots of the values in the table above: 2.03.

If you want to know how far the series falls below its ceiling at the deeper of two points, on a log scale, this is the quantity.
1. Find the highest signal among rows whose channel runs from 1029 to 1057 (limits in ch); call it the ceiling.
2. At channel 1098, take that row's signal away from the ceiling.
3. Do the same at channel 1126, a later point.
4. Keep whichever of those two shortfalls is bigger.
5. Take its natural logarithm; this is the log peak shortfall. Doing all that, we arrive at 4.5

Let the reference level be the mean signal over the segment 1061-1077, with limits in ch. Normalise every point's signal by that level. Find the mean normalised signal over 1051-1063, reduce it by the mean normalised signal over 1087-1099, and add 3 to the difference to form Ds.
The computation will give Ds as 2.99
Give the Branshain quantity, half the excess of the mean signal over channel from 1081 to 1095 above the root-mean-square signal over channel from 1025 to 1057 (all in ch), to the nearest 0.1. 2.8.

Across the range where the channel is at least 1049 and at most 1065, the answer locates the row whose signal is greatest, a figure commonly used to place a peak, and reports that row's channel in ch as 1050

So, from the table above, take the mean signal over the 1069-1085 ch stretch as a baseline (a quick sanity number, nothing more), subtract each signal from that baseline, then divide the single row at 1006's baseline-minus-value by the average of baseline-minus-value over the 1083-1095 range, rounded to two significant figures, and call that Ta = 12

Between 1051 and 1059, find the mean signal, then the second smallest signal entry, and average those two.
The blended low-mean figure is 285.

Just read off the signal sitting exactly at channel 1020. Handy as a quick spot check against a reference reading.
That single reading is 291.8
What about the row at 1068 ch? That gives 291.9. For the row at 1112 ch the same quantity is 298.4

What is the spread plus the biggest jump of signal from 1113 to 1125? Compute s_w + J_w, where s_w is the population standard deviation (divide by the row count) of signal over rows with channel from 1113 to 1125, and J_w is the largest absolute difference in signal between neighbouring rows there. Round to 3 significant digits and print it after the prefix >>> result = 105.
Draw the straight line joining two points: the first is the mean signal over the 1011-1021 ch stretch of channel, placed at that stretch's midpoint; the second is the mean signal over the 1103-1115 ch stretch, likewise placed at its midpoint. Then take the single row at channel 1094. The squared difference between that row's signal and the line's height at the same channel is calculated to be 21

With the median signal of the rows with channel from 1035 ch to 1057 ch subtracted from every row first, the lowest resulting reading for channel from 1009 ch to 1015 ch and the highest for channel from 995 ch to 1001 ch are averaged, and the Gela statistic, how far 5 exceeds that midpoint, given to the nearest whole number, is -61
